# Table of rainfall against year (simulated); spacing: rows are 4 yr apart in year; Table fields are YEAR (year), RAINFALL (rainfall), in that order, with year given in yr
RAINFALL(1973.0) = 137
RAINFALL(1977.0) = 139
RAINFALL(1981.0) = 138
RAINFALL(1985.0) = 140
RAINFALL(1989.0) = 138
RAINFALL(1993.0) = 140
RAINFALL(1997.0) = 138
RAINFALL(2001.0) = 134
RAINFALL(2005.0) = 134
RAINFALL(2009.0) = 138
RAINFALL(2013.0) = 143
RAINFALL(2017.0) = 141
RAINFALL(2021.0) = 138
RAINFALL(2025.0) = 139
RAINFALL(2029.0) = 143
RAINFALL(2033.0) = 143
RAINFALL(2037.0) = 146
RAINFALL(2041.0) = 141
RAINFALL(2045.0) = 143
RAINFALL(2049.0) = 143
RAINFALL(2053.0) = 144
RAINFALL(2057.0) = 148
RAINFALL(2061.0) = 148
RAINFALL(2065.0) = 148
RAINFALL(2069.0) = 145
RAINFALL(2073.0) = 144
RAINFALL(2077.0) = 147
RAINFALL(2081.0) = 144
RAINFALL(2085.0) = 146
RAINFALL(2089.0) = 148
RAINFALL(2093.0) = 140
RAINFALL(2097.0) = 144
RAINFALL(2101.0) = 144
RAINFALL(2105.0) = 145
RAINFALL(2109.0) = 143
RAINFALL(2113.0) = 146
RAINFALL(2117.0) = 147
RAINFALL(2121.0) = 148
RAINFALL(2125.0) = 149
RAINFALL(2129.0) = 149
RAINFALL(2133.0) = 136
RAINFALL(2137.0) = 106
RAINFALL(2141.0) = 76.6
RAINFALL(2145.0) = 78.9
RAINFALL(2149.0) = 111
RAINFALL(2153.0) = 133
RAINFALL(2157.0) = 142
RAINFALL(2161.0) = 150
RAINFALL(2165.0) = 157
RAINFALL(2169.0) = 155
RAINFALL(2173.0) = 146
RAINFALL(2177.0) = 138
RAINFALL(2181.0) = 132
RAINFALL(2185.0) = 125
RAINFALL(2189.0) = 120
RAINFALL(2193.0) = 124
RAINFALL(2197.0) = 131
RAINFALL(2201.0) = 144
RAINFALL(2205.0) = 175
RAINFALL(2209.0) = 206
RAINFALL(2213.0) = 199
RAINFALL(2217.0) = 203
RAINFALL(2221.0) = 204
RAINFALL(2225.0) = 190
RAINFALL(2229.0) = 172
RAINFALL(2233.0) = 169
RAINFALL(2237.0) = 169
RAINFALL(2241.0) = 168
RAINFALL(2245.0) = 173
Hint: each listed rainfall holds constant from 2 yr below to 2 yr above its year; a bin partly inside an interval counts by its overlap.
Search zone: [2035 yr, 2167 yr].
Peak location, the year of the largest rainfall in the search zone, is 2165.0 yr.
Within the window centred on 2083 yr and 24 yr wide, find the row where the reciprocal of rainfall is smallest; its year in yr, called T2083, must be 2089.0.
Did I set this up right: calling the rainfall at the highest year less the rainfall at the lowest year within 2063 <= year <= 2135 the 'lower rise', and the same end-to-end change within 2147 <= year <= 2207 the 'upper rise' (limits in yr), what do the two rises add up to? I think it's 52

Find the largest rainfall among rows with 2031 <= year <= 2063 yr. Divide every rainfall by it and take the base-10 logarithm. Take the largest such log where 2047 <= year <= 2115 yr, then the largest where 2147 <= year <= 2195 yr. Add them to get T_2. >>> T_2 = 0.026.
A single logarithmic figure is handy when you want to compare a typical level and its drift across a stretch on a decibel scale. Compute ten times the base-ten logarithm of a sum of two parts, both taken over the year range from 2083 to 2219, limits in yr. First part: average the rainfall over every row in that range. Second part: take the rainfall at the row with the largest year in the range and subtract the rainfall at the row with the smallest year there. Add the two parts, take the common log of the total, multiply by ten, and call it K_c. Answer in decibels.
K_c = 23.0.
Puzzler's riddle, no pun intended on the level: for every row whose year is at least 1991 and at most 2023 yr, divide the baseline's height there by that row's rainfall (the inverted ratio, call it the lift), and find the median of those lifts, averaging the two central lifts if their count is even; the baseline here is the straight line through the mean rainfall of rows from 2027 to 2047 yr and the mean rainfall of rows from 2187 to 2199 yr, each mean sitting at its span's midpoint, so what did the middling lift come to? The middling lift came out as 1.06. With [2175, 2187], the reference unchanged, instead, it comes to 0.96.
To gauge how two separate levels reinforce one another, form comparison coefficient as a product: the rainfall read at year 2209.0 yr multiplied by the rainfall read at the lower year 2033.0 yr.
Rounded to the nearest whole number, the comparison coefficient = 29458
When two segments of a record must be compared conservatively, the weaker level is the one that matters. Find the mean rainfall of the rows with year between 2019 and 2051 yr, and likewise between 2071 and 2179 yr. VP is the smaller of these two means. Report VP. 138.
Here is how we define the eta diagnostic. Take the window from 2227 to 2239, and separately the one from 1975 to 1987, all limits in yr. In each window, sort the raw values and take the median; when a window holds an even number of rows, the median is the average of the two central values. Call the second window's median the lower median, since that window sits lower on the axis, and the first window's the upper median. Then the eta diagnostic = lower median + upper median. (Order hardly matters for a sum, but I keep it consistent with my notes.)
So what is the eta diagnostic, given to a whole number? 308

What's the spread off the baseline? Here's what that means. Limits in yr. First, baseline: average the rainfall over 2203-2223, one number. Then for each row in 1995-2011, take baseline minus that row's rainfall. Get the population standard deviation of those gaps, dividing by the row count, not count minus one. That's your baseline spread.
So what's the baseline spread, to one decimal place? 2.0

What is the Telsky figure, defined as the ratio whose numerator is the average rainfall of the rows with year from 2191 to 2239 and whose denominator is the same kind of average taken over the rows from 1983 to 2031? 1.25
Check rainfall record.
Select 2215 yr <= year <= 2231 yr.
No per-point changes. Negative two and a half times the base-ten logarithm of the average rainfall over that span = -5.71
